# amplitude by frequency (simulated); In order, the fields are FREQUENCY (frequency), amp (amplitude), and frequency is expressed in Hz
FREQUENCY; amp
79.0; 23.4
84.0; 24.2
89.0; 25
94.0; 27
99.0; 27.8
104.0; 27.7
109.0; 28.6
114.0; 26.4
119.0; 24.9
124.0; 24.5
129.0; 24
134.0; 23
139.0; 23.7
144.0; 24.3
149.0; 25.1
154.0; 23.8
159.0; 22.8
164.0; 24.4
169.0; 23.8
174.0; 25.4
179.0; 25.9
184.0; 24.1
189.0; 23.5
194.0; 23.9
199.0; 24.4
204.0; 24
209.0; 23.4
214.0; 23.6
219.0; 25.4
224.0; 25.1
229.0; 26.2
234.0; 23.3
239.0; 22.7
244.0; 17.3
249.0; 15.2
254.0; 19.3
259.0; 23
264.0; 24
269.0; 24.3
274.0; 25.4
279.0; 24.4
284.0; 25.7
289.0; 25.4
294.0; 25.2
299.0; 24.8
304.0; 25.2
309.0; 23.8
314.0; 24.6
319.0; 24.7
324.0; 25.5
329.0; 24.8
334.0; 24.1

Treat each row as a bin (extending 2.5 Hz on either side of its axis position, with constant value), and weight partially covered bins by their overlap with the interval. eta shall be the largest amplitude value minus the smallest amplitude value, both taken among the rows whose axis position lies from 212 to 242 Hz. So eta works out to 3.5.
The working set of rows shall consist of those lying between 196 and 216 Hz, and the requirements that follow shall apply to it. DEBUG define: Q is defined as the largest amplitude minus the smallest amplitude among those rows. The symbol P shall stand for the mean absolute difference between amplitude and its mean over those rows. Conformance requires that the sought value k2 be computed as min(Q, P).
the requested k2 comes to 0.35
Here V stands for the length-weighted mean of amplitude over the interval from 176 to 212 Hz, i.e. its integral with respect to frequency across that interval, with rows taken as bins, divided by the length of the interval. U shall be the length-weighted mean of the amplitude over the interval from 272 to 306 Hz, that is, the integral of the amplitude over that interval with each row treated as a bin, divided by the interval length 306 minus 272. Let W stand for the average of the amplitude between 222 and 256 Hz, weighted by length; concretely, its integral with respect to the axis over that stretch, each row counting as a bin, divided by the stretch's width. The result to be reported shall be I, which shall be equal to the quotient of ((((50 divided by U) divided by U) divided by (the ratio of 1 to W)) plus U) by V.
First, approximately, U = 25.2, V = 24.2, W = 21.27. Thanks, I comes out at 1.11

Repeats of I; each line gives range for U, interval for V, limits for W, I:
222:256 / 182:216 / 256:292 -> 1.01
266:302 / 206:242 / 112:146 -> 1.12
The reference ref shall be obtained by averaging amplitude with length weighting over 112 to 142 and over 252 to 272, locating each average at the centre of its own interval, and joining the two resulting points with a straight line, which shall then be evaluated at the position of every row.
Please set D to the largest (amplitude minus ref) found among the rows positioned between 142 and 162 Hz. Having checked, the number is 1.0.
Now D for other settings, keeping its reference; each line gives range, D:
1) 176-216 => 2.1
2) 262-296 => 3.2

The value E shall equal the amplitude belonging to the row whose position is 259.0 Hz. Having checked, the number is 23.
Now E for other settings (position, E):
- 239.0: 22.7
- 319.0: 24.7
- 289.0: 25.4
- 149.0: 25.1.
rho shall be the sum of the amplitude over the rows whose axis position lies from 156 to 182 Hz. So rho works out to 122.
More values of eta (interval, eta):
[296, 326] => 1.7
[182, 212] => 1.0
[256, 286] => 2.7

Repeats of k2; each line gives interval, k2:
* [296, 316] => 0.40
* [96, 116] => 0.61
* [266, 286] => 0.60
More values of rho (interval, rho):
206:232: 124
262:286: 124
